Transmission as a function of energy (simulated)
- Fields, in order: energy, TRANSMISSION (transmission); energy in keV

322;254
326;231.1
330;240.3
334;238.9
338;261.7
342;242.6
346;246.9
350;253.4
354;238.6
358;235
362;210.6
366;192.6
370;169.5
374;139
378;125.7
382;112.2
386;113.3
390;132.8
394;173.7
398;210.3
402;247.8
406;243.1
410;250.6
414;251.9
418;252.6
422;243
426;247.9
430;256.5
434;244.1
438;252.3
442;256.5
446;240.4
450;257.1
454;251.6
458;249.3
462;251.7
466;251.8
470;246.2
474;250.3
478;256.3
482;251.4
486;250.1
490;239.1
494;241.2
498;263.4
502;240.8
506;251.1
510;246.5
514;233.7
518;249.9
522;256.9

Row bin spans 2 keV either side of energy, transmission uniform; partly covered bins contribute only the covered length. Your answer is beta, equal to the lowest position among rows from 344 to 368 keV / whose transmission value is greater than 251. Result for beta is 350 keV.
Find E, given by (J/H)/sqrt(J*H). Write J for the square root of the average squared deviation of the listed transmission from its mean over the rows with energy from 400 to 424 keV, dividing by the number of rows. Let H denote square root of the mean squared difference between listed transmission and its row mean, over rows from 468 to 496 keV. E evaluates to 0.15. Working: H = 5.6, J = 3.9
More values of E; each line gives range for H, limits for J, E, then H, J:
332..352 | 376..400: 0.26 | 8.1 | 35.8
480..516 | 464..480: 0.08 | 8.3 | 3.6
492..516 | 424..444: 0.08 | 9.4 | 4.9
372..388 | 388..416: 0.18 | 10.9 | 43.1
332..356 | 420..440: 0.09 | 8.3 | 5.1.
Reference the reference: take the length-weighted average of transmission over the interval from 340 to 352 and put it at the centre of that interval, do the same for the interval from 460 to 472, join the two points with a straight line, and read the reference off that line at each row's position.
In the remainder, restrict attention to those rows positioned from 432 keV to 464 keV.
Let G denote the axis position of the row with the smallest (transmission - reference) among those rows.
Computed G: 446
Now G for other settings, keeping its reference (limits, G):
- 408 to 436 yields 422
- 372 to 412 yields 382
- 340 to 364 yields 362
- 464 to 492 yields 490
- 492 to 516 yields 514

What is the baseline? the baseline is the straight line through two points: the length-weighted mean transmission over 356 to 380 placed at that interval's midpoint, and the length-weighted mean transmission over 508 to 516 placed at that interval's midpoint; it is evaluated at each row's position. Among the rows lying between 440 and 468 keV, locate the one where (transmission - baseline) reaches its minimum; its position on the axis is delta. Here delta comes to 446 keV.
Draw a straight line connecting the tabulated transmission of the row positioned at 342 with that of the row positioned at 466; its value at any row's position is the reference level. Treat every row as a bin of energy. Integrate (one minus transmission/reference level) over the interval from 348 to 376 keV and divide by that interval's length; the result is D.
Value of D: 0.16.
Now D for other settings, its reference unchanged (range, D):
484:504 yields 0.03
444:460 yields 0.00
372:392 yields 0.49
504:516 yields 0.04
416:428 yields 0.00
